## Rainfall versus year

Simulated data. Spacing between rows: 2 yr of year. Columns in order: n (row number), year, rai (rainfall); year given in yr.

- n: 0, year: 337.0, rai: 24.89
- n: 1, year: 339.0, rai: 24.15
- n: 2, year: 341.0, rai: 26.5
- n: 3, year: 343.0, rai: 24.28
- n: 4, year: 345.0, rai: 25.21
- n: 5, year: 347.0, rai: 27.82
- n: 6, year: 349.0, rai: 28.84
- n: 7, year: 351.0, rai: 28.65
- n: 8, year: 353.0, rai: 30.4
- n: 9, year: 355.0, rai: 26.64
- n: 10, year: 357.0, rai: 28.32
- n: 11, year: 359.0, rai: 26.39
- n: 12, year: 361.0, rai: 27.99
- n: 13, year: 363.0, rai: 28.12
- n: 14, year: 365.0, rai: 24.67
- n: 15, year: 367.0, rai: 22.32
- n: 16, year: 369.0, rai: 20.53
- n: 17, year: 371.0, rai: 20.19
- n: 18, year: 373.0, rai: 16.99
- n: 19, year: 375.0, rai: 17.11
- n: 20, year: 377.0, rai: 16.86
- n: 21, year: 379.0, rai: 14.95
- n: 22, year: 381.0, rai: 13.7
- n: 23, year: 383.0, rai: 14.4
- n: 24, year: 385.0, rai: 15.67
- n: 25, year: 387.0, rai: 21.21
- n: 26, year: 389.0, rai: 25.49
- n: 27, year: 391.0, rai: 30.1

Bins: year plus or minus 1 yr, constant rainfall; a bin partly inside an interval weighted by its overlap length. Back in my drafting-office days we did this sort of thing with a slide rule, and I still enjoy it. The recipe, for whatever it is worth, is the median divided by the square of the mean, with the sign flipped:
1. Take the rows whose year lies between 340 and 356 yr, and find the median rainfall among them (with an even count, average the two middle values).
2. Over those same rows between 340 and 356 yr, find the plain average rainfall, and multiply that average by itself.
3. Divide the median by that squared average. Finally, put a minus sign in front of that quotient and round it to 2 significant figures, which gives -0.037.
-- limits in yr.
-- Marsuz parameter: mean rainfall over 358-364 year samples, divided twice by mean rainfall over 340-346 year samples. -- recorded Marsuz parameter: 0.043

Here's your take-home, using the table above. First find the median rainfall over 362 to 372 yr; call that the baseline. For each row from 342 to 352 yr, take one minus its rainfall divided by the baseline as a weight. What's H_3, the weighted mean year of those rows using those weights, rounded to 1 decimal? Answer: 348.1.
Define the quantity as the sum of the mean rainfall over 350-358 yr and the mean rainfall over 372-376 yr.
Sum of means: 46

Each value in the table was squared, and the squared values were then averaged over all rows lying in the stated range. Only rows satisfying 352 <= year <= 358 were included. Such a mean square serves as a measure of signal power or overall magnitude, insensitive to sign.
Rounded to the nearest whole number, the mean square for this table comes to 812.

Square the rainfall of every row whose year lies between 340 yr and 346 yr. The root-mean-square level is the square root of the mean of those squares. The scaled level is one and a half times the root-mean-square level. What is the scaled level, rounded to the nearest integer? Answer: 38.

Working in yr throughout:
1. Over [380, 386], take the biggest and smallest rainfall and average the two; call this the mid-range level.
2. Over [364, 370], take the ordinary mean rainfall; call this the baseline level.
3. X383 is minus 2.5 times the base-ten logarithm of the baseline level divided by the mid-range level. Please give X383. -0.46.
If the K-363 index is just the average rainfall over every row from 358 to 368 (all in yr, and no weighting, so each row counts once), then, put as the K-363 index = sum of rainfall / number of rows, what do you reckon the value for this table 25.9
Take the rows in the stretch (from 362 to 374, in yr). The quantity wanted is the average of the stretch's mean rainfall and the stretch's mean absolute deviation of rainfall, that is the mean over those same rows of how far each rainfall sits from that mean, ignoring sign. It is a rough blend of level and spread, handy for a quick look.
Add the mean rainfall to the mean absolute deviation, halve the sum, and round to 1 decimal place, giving 12.5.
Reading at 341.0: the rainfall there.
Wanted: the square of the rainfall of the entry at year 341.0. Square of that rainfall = 702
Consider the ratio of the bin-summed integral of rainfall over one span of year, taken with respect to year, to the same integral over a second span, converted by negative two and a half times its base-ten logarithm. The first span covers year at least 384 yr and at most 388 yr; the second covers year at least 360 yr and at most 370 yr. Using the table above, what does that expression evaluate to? 1.3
